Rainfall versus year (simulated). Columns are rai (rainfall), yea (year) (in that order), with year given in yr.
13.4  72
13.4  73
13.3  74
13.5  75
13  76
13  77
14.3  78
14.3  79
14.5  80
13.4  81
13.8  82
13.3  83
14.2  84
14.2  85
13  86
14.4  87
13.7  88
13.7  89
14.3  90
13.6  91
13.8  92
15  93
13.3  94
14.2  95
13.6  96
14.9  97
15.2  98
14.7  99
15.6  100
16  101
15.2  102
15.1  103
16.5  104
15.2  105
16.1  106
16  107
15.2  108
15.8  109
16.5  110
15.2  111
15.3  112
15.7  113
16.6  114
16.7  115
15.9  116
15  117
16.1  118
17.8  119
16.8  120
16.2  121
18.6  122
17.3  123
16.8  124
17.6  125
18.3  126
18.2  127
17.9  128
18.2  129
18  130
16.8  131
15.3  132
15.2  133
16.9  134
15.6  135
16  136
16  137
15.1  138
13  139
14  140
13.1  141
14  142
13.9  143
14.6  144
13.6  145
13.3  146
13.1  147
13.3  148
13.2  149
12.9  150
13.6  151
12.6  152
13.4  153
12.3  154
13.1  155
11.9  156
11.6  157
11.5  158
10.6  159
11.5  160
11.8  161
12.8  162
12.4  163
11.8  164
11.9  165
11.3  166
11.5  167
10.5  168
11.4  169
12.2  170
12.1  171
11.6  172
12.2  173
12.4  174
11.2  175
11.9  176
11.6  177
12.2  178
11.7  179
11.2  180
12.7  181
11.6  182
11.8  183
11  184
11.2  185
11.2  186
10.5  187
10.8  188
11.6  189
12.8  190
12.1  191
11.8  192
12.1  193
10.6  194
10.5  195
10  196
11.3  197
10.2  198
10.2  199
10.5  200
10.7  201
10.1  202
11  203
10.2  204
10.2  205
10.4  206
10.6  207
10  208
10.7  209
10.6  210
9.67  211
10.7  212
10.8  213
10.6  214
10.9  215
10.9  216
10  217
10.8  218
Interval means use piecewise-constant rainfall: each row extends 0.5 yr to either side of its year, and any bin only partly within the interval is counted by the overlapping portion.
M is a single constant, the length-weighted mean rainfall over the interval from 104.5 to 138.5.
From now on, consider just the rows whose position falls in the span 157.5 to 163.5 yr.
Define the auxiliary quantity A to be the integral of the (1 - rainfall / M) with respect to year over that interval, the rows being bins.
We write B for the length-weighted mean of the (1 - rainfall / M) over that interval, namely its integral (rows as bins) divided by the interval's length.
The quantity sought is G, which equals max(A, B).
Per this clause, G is 1.71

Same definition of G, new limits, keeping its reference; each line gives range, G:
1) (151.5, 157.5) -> 1.45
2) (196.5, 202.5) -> 2.17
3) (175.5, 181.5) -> 1.67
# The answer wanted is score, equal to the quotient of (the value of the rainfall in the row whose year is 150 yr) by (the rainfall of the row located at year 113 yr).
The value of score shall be 0.8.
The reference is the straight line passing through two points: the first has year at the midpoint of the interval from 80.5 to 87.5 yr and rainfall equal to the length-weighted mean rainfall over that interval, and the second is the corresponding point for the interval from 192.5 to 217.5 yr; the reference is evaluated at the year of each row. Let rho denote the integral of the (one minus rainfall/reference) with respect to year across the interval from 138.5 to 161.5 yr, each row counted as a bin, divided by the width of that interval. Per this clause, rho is -0.07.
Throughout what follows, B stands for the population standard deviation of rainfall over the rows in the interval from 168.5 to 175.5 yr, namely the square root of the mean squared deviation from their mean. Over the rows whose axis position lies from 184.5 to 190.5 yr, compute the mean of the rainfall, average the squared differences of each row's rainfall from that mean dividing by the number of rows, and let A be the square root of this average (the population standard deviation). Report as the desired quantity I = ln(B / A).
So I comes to -0.5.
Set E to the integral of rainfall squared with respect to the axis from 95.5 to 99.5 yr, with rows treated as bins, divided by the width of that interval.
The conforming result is 214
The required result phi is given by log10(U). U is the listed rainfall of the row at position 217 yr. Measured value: 1.00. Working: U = 10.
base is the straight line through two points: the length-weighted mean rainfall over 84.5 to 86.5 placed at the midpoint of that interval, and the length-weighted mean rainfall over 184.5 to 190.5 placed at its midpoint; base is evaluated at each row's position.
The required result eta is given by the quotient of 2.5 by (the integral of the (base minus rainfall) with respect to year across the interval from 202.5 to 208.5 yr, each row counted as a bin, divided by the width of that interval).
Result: 4.5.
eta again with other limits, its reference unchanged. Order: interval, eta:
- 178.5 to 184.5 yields -13.6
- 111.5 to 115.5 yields -0.8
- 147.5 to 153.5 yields -2.5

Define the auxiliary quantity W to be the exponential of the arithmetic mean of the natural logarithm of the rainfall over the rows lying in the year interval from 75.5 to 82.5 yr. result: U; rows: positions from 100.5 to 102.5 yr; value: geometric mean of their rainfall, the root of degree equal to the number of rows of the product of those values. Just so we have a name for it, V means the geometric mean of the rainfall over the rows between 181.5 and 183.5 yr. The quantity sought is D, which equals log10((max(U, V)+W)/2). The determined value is 1.17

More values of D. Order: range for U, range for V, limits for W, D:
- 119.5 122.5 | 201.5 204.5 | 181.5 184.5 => 1.16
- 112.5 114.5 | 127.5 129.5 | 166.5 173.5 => 1.17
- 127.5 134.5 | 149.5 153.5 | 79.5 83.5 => 1.18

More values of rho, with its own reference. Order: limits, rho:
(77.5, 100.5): -0.04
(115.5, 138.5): -0.33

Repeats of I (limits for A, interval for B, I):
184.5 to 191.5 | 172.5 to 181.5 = -0.4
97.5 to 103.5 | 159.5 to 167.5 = 0.1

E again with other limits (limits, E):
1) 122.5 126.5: 307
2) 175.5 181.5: 141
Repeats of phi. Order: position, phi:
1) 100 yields 1.19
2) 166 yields 1.05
